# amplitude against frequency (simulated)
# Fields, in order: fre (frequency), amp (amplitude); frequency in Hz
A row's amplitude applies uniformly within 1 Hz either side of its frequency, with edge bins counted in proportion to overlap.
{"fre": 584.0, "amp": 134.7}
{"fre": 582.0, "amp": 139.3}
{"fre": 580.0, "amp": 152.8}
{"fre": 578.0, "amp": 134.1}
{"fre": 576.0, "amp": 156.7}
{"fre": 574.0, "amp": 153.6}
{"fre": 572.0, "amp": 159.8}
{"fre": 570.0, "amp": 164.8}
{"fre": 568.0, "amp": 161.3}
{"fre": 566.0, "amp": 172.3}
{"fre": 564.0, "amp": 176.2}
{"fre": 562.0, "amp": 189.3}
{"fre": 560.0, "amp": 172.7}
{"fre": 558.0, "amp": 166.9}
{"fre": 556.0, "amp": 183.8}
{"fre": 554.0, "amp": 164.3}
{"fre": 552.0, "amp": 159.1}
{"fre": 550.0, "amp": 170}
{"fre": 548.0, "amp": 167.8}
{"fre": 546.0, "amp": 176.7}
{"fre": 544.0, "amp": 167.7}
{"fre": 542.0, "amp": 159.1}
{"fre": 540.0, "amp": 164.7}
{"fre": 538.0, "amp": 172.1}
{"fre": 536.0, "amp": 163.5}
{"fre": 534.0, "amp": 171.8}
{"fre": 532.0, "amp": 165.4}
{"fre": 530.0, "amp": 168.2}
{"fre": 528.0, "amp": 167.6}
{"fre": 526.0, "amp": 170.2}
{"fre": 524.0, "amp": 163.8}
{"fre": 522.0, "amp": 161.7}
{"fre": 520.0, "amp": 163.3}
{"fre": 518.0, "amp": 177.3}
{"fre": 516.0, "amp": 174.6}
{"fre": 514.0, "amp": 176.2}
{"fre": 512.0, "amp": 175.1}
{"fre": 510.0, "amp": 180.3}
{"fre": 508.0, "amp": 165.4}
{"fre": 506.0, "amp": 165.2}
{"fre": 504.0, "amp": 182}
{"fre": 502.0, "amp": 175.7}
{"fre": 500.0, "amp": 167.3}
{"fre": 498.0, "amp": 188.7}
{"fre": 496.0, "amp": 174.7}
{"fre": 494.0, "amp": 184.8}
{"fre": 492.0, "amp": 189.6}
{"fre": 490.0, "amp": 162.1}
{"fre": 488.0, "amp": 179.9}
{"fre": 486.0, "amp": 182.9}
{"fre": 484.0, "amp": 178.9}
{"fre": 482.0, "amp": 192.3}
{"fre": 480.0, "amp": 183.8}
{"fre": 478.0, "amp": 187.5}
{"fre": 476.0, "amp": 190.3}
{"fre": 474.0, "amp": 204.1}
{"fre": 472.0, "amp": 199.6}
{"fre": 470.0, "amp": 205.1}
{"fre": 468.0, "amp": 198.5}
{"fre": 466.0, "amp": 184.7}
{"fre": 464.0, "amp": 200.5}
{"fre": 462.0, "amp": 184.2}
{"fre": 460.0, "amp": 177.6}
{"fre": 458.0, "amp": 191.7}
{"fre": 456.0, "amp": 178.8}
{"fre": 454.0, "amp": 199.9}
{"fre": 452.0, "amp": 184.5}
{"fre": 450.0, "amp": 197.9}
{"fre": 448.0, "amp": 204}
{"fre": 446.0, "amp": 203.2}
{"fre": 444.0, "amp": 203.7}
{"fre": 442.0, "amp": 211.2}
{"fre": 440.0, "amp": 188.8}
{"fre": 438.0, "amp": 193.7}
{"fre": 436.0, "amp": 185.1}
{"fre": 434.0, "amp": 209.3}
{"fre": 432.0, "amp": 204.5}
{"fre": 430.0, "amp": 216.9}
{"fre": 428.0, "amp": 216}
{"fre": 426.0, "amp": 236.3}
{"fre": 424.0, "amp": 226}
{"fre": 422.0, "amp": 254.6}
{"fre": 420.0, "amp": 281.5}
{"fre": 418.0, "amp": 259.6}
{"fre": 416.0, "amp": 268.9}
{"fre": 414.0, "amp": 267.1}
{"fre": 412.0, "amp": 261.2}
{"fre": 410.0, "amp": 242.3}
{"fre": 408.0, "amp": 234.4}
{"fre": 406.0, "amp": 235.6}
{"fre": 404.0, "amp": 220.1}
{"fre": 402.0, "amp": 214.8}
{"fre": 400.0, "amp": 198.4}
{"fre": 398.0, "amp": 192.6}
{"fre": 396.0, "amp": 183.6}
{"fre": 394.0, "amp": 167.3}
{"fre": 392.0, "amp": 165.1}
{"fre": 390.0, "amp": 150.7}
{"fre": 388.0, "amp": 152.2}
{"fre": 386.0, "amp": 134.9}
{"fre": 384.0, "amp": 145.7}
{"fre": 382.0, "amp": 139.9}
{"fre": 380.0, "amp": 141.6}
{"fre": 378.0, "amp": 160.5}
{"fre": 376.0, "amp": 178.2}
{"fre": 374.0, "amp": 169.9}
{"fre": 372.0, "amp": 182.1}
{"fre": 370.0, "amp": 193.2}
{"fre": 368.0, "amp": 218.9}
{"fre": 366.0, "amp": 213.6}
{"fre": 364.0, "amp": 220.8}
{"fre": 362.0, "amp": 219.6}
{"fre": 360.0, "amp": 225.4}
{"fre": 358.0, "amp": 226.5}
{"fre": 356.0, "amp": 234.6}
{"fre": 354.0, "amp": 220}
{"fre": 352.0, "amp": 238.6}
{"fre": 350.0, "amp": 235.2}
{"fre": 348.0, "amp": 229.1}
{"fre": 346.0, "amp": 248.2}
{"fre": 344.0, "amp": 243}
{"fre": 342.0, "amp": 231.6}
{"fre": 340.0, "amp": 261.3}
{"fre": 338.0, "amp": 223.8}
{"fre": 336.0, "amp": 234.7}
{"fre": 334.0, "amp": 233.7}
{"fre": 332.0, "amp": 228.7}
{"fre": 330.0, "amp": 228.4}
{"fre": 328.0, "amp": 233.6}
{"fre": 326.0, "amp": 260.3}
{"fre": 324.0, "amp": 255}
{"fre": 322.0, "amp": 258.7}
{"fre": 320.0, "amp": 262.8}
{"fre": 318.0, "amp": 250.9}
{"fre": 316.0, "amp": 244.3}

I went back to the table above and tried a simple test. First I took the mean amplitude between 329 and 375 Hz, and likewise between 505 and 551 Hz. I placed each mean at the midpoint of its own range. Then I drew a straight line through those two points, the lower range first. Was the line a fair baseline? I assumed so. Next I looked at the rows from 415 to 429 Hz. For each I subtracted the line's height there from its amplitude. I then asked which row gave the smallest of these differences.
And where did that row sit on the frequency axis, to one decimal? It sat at 428.0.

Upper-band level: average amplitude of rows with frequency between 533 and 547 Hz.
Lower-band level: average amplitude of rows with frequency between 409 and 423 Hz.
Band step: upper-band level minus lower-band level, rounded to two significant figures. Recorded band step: -94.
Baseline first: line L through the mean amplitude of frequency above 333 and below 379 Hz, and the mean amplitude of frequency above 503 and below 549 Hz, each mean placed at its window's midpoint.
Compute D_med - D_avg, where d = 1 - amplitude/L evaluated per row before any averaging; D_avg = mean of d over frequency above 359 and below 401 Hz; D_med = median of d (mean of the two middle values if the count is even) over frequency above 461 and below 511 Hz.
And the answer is -0.18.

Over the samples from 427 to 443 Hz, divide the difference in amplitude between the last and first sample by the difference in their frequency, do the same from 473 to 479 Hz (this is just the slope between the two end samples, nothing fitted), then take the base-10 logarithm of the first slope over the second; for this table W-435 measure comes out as -1.1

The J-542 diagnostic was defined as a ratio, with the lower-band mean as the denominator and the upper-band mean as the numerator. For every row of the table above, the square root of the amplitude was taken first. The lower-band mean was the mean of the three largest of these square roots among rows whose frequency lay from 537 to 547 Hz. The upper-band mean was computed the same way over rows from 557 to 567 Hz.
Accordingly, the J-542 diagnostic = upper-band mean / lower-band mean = 1.02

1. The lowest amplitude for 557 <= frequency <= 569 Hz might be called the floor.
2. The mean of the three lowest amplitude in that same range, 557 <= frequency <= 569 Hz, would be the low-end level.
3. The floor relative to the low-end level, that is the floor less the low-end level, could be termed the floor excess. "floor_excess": -6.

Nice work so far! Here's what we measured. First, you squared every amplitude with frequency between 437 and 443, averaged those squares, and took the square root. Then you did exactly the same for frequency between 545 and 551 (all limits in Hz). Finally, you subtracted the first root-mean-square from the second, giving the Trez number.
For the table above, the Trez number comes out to -27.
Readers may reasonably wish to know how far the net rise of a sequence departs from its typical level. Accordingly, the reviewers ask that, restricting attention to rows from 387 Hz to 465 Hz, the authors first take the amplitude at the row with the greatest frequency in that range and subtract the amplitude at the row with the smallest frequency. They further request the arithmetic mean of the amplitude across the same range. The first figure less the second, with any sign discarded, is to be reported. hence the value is 161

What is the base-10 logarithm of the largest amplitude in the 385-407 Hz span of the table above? 2.37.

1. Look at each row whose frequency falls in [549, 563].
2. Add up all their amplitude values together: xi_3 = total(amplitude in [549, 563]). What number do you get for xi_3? 1206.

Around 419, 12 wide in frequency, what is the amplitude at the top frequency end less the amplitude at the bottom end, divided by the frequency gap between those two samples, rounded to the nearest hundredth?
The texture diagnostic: -4.11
